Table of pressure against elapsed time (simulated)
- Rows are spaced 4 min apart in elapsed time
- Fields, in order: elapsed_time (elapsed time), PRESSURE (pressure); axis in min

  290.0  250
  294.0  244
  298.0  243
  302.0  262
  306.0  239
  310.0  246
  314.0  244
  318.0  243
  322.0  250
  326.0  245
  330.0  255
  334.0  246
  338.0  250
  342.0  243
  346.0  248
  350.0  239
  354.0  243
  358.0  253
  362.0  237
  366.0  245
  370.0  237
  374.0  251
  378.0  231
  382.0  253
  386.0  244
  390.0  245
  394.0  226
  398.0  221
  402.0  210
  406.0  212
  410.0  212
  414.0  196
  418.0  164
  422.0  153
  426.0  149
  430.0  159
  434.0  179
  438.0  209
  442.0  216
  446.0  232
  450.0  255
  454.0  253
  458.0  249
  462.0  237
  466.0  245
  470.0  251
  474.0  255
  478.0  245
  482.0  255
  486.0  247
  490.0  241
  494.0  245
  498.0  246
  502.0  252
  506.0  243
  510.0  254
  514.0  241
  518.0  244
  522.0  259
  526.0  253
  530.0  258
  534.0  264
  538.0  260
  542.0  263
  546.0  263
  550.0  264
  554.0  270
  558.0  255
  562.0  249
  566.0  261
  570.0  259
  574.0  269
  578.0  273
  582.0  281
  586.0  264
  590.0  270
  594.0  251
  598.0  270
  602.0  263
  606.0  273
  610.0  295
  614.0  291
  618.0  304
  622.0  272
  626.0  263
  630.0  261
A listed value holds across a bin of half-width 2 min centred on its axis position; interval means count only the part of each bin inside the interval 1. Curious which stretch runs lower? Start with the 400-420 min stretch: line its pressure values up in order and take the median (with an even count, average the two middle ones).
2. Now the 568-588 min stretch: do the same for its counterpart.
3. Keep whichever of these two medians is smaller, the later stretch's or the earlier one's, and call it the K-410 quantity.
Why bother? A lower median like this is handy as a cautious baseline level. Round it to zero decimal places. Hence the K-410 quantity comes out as 210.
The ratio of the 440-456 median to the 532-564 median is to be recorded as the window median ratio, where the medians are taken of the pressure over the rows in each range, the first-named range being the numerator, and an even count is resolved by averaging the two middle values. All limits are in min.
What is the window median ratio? 0.92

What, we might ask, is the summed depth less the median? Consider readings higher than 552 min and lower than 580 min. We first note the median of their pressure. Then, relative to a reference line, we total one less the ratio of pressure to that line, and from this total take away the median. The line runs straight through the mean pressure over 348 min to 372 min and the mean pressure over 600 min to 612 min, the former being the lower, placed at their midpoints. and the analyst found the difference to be -261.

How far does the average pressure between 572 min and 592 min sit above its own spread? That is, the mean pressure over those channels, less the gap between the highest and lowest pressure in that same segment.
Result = 254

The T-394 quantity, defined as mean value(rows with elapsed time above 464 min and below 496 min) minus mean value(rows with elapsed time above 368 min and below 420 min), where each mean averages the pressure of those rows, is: 25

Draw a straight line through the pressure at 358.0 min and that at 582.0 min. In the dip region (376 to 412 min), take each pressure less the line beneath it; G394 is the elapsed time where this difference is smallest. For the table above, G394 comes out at 402.0 min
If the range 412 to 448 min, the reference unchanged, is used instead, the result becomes 426.0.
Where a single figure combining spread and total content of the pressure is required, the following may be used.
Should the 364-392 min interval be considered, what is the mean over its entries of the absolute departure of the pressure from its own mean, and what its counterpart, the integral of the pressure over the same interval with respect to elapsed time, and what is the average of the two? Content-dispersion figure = 3415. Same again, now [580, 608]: 3747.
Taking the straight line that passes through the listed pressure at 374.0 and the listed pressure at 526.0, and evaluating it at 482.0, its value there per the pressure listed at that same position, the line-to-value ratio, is 0.99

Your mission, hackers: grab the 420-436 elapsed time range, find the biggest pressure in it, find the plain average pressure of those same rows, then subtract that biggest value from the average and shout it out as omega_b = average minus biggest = -19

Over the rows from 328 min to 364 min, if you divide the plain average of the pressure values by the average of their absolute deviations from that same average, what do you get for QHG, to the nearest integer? 50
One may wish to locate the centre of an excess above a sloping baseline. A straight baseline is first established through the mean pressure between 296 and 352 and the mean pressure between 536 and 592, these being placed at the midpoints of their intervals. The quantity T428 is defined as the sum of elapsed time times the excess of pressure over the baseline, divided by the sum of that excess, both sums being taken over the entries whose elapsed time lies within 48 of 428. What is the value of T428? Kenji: 423.9 min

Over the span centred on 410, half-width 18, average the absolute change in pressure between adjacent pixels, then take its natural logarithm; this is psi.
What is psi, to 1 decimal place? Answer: 2.3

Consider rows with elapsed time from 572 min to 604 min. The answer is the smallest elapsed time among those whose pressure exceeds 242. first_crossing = 574.0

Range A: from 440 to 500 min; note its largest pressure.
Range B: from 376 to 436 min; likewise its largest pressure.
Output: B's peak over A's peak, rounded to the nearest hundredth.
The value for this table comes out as 0.99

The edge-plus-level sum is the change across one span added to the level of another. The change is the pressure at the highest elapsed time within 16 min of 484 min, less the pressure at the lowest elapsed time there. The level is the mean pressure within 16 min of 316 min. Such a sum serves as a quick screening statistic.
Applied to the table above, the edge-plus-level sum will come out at 243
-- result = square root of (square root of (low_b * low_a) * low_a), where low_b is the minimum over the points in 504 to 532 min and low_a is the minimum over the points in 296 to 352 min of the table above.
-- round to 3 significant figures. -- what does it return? 239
